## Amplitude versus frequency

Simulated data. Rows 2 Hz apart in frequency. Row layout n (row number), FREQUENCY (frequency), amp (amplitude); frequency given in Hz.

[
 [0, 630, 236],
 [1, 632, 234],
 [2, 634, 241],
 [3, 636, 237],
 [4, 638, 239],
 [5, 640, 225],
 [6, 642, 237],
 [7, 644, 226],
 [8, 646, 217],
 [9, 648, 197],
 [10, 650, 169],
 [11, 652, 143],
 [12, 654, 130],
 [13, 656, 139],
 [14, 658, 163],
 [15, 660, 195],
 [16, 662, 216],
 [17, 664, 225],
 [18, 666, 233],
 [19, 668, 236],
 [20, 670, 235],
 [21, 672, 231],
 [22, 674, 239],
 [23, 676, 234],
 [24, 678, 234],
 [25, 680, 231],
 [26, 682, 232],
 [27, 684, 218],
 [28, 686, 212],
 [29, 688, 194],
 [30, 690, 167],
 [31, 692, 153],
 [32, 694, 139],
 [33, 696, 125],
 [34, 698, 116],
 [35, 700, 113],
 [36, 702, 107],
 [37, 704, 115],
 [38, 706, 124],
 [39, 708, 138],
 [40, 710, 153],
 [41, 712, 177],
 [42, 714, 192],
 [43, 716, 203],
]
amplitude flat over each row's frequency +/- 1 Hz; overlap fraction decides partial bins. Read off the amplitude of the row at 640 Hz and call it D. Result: 225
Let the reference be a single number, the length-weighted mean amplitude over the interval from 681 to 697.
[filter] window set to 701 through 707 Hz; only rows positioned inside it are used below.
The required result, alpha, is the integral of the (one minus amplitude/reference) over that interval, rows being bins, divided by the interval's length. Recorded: 0.36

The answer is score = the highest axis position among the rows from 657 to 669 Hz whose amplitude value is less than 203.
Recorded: 660 Hz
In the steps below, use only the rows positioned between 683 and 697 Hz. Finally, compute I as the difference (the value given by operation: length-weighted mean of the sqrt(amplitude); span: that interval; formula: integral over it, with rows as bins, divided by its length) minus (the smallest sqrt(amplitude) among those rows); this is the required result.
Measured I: 1.9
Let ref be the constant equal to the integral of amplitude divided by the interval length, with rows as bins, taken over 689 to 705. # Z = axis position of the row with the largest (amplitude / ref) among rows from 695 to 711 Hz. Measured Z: 710 Hz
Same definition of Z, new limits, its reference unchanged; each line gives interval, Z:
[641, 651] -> 642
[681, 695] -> 682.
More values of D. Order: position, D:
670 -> 235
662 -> 216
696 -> 125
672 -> 231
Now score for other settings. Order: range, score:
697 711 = 710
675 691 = 690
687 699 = 698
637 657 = 656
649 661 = 660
